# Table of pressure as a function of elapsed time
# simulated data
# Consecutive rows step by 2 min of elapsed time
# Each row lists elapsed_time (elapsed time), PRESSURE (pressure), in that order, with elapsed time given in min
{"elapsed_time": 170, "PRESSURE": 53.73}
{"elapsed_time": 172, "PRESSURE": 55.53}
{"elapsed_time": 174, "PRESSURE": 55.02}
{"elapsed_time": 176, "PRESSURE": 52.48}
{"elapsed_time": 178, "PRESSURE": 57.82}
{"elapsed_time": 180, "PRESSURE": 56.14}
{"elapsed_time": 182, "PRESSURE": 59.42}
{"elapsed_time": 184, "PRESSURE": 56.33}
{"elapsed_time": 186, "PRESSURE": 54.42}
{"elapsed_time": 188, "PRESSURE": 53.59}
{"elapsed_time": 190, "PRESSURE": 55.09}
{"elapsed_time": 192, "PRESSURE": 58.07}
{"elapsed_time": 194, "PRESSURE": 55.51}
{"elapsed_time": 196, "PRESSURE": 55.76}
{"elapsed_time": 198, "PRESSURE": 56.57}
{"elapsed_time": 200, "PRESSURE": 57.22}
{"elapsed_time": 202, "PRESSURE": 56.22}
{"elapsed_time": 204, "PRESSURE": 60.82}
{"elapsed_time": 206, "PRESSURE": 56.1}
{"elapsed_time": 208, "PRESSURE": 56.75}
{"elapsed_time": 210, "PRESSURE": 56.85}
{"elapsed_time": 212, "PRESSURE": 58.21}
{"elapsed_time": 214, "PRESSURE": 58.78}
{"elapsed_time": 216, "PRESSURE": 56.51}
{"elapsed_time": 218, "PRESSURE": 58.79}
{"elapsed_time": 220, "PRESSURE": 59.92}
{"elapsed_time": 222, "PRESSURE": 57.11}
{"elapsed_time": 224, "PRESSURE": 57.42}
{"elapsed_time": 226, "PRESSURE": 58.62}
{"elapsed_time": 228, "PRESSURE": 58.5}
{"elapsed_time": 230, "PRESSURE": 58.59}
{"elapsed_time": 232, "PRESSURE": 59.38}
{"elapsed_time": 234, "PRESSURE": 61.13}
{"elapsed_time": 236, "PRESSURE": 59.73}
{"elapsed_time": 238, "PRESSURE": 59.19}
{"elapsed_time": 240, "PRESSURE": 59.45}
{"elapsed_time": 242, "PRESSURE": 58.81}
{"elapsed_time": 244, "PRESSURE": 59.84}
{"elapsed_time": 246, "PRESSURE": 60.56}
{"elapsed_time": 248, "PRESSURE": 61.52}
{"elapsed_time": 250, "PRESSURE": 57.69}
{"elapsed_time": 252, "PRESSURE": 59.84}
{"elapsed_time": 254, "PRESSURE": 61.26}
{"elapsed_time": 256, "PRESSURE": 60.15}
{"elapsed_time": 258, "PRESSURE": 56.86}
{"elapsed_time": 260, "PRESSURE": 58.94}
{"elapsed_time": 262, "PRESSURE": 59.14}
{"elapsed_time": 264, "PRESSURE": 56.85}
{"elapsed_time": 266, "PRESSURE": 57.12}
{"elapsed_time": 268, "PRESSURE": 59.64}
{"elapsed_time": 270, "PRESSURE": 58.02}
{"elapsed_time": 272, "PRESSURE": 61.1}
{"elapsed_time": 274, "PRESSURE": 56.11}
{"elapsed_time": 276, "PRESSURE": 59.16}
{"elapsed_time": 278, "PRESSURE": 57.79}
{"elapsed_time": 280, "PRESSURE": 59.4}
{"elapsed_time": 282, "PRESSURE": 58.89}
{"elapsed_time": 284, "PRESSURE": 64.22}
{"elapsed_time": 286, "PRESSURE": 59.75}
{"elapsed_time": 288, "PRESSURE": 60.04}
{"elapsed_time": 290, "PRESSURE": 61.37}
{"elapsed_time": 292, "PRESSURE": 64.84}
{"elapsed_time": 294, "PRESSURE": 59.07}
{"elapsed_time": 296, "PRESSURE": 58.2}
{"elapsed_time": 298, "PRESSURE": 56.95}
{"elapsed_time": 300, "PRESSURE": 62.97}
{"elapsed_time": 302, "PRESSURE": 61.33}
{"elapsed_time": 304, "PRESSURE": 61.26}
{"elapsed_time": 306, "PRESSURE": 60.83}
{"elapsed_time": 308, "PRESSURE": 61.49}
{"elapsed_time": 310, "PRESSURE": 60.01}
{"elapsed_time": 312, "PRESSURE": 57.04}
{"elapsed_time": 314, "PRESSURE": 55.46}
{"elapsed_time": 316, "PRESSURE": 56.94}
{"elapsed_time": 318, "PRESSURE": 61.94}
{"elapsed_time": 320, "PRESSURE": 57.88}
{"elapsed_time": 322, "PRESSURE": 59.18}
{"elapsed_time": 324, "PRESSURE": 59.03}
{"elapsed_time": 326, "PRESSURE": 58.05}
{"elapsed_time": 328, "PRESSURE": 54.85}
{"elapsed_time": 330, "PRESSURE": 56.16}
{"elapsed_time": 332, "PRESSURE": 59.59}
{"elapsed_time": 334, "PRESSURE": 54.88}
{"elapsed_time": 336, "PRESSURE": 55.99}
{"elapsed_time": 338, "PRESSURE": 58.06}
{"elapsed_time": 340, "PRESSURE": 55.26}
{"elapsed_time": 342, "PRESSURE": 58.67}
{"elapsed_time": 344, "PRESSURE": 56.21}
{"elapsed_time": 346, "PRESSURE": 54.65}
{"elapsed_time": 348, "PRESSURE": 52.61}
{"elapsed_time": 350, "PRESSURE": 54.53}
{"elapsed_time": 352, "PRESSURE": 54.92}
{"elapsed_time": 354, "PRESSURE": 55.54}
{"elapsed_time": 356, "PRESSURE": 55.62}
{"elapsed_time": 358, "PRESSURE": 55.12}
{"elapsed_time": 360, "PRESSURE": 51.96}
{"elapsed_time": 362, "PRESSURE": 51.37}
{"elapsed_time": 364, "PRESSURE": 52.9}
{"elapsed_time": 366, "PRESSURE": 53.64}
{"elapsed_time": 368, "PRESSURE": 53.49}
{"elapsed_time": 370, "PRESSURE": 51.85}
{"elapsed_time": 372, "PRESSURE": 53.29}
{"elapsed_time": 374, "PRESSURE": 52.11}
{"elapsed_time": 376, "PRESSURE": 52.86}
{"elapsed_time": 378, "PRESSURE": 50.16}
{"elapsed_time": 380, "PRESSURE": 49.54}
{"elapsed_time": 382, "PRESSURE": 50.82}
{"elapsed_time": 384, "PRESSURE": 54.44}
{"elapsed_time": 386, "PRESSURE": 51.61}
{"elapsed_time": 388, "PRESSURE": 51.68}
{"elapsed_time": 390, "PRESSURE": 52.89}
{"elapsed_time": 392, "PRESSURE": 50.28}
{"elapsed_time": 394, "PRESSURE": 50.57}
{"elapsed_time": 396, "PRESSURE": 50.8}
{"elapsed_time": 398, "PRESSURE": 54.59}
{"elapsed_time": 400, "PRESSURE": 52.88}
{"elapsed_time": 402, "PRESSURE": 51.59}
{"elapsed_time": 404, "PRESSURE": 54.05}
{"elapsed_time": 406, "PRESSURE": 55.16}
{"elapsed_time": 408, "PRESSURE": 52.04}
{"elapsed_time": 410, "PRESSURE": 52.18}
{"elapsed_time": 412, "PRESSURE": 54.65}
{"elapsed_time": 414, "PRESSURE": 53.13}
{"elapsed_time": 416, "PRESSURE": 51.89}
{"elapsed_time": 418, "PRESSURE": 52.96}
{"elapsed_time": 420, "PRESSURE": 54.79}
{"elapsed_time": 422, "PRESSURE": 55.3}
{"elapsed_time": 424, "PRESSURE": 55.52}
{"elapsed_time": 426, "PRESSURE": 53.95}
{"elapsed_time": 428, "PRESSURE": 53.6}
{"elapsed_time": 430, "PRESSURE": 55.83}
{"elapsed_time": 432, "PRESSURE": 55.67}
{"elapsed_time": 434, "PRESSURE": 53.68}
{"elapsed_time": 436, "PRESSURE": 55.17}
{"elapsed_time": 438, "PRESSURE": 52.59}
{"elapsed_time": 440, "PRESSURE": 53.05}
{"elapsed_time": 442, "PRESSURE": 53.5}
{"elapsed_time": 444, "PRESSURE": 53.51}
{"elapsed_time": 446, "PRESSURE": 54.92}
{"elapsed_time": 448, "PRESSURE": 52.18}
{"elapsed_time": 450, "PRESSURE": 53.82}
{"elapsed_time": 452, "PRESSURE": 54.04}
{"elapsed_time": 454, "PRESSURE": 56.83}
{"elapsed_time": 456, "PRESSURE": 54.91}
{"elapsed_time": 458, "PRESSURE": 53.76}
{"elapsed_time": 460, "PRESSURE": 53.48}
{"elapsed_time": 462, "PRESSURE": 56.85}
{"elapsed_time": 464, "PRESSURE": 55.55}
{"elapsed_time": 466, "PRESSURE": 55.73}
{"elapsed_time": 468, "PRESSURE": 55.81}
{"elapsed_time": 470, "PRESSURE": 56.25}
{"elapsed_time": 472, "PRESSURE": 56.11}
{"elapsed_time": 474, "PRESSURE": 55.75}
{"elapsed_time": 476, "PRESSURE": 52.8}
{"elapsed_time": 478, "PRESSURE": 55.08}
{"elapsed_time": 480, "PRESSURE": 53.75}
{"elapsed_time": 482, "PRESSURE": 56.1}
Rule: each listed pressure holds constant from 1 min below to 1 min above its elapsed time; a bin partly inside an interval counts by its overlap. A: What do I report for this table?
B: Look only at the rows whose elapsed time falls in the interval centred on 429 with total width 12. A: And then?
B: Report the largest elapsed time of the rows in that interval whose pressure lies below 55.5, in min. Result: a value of 434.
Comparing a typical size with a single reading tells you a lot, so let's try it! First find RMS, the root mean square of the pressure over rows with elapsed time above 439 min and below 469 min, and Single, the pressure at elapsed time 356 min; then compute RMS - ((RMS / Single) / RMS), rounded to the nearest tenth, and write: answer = 54.5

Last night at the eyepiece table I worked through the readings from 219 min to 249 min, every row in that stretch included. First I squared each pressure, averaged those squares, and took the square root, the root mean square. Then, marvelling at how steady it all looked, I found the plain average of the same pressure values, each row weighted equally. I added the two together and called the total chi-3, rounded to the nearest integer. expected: 119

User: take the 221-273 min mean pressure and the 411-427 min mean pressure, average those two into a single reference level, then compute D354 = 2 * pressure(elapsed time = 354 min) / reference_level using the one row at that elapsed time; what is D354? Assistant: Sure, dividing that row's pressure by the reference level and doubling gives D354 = 1.96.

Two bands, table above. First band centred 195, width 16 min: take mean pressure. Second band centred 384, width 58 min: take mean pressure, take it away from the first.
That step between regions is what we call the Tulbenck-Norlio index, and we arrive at 3.4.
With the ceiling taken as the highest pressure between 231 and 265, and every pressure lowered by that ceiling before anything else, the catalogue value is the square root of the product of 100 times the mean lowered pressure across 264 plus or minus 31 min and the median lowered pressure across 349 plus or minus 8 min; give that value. 35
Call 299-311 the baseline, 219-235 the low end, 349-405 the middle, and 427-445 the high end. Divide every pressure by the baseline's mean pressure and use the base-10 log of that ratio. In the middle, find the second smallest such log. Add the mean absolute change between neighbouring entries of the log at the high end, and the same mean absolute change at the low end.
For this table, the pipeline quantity -0.070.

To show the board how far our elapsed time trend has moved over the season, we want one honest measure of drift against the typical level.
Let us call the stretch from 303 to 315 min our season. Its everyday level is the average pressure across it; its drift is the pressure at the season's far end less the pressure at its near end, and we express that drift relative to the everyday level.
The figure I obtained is -0.10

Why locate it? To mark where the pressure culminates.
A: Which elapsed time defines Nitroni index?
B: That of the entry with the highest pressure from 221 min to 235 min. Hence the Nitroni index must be 234 min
